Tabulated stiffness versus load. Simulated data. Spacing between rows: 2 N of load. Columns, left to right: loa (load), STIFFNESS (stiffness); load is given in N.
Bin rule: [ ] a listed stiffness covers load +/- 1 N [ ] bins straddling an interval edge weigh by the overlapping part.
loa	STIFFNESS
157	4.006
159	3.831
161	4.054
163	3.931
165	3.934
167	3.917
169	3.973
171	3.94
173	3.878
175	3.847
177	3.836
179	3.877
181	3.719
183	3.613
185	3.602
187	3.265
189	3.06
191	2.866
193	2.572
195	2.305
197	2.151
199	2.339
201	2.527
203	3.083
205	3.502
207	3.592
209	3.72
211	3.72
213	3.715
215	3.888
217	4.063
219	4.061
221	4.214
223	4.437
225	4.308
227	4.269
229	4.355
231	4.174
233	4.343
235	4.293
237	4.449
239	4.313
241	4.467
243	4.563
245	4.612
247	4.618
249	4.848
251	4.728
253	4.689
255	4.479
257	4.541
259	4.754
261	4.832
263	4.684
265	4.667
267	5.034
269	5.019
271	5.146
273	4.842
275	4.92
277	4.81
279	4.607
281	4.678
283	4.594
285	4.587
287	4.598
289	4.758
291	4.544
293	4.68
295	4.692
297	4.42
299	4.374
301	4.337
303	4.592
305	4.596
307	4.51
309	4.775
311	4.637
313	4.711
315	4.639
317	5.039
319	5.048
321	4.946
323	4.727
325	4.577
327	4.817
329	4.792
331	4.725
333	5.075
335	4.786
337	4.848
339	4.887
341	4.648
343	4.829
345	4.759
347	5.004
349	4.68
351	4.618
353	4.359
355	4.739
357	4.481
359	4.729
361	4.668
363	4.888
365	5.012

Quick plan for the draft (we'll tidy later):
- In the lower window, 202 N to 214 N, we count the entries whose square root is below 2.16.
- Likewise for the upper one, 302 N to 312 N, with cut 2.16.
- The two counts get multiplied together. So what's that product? 24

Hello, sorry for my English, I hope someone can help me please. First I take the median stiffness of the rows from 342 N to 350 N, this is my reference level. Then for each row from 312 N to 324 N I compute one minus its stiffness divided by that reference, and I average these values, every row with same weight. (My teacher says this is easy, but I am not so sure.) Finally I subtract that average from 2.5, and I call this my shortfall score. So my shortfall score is 2.51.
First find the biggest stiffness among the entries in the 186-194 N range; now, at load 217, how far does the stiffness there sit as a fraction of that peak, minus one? 0.24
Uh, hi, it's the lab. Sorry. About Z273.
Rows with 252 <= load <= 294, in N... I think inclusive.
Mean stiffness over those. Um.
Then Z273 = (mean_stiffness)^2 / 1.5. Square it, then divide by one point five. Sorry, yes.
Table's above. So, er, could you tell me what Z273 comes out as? 15.0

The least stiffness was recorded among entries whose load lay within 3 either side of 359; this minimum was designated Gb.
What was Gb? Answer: 4.481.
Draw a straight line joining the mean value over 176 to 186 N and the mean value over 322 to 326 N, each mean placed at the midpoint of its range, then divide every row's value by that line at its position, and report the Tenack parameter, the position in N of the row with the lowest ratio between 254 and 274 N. 255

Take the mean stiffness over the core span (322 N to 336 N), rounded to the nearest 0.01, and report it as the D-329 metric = 4.79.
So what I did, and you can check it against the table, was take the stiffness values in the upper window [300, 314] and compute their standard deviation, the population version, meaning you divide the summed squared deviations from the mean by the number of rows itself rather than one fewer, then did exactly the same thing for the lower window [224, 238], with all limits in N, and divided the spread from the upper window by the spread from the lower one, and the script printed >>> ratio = 1.7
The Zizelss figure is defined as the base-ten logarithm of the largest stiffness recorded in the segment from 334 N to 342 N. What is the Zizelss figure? 0.689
